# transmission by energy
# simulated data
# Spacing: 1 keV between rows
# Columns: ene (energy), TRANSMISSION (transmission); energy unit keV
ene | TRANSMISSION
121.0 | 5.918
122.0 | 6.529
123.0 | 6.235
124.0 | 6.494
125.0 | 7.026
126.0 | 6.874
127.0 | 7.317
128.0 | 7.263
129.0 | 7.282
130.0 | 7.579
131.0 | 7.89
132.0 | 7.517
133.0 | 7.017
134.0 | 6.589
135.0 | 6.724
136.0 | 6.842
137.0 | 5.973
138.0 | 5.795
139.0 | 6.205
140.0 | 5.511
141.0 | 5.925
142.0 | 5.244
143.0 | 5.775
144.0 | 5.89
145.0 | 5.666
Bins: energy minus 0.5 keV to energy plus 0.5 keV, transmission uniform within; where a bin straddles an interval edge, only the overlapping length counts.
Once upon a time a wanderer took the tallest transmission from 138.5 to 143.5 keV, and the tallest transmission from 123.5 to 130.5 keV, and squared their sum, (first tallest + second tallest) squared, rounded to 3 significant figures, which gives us 190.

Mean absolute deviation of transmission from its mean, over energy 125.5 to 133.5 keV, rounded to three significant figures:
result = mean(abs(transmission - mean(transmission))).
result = 0.240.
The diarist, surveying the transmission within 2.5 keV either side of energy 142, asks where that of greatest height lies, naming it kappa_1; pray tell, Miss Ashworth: 141.0 keV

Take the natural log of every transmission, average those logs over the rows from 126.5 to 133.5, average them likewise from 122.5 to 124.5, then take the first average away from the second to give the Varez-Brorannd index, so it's -0.15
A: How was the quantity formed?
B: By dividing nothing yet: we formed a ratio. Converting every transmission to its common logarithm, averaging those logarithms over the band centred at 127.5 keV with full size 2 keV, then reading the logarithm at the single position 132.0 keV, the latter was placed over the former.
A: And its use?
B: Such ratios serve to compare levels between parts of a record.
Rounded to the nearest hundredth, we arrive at 1.02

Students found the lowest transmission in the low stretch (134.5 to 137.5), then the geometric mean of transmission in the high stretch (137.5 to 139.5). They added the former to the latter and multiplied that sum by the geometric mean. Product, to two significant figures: 72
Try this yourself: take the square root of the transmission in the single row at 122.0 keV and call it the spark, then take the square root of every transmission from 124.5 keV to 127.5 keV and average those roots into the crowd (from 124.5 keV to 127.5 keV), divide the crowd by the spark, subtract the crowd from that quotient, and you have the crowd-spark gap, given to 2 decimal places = -1.62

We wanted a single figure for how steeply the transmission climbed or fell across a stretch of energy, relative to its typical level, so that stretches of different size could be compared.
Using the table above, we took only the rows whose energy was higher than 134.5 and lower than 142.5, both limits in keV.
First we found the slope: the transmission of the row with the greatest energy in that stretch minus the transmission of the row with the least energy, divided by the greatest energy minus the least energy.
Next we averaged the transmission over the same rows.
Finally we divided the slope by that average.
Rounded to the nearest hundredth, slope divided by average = -0.04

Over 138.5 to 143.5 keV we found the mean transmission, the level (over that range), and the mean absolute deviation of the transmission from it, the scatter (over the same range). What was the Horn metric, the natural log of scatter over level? -3.01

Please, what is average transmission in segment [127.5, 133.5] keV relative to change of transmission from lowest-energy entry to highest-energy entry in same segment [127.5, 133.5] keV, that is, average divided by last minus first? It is -30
